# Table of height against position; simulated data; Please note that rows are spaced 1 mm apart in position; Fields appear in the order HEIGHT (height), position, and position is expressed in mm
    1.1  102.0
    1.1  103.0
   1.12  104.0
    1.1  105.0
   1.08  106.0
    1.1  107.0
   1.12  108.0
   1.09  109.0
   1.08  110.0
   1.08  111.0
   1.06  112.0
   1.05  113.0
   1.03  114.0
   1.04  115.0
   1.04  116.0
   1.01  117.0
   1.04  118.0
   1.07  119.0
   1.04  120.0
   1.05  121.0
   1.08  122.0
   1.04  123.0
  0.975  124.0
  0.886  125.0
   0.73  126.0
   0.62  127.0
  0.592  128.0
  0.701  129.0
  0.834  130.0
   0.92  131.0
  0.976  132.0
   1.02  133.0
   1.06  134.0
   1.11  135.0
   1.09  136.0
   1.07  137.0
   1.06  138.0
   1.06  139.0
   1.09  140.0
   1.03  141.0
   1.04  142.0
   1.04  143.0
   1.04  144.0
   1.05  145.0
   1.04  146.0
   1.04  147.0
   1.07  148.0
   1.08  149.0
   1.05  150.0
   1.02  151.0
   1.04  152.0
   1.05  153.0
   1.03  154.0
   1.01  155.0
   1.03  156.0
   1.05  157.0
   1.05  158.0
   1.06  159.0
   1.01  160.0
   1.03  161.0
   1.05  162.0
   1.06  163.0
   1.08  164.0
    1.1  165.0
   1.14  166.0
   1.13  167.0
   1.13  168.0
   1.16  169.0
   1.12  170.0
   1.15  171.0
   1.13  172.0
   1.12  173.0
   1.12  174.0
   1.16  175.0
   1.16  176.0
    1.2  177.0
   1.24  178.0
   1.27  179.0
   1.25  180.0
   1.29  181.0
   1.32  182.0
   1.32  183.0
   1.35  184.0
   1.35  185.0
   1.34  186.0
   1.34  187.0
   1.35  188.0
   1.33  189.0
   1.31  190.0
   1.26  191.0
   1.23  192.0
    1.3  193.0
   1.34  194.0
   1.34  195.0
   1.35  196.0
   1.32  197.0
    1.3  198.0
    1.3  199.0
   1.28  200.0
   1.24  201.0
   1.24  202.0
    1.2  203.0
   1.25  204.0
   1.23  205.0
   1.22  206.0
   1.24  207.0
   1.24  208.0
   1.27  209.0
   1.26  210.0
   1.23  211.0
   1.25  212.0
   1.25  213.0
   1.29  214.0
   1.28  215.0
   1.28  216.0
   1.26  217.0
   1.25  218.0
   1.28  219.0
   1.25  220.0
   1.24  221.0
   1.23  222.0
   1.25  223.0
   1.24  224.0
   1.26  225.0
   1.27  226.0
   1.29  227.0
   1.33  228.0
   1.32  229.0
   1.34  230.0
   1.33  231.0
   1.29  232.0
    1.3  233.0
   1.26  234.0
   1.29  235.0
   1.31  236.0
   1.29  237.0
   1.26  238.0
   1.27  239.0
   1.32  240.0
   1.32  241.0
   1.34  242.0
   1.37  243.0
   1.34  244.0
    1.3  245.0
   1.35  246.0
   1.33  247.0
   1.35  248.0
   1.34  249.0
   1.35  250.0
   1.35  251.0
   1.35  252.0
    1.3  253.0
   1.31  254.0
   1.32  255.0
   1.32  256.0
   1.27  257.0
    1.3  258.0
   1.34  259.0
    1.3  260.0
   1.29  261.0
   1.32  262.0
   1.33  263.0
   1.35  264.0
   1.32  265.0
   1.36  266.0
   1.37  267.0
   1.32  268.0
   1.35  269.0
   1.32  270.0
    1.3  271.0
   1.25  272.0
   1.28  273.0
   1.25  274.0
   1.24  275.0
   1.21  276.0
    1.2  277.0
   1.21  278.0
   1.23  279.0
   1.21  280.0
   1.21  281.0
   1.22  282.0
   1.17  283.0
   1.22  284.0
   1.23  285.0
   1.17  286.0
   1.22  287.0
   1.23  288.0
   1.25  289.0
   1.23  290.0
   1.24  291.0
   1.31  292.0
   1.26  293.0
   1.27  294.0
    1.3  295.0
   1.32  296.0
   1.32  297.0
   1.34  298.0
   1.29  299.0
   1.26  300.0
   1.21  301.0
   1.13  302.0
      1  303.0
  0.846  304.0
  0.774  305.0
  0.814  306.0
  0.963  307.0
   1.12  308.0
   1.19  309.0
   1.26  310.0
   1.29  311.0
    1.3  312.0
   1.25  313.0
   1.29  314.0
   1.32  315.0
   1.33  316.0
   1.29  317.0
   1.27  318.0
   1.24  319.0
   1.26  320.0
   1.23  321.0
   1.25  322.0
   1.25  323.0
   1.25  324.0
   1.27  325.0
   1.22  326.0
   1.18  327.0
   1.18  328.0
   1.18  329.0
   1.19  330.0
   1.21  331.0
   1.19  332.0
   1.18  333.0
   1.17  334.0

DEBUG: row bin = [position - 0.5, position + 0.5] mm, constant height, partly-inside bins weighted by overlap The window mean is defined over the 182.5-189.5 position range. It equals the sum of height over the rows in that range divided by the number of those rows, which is 1.34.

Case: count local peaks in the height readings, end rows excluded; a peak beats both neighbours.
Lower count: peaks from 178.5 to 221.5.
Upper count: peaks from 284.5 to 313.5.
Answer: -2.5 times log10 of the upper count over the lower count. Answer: 0.4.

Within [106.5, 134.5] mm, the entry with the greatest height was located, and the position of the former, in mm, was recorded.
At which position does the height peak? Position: 108.0 mm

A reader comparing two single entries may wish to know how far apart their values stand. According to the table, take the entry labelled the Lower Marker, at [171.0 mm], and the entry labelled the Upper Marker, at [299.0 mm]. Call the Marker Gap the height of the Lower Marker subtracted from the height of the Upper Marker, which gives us 0.14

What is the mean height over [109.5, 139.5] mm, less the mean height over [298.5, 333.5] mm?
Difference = -0.20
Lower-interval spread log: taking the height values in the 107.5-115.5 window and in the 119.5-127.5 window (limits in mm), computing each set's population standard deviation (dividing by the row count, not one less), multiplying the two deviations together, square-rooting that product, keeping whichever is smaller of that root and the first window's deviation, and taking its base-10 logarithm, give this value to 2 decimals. -1.56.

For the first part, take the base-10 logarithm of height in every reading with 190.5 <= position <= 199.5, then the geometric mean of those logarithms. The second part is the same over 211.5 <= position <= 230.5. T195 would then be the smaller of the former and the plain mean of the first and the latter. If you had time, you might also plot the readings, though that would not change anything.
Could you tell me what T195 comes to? 0.109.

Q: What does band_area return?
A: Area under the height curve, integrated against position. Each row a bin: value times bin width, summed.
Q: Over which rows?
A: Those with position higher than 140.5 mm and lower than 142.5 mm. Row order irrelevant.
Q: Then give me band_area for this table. 2.07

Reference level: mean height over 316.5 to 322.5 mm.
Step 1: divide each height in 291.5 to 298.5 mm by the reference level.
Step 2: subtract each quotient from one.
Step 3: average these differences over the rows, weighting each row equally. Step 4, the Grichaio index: -0.037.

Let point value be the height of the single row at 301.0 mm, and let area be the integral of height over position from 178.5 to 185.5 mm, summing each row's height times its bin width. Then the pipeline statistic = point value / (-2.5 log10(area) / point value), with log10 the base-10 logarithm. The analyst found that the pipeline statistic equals -0.61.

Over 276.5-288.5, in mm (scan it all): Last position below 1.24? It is 288.0 mm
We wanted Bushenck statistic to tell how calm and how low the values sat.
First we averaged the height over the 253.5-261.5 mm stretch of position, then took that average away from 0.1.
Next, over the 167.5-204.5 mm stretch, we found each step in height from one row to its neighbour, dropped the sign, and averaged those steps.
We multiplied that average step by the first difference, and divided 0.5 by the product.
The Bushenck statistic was -17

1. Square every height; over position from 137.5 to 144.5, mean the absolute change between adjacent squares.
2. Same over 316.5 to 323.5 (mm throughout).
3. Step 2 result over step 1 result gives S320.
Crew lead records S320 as 1.42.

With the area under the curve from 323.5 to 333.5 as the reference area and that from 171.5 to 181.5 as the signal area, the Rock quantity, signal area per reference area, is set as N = 0.99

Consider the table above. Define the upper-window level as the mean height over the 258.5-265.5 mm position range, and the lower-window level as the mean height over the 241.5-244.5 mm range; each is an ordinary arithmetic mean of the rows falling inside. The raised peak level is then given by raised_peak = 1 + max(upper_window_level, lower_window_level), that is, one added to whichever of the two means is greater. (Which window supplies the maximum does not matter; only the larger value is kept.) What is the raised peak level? 2.35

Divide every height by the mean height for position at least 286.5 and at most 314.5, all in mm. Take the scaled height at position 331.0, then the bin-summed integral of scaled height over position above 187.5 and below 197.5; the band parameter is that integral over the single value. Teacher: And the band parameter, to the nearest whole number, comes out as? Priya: 11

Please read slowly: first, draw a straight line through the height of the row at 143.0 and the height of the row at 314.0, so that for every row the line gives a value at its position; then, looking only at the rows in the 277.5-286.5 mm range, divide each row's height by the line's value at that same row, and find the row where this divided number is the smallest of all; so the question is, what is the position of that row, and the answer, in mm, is 286.0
